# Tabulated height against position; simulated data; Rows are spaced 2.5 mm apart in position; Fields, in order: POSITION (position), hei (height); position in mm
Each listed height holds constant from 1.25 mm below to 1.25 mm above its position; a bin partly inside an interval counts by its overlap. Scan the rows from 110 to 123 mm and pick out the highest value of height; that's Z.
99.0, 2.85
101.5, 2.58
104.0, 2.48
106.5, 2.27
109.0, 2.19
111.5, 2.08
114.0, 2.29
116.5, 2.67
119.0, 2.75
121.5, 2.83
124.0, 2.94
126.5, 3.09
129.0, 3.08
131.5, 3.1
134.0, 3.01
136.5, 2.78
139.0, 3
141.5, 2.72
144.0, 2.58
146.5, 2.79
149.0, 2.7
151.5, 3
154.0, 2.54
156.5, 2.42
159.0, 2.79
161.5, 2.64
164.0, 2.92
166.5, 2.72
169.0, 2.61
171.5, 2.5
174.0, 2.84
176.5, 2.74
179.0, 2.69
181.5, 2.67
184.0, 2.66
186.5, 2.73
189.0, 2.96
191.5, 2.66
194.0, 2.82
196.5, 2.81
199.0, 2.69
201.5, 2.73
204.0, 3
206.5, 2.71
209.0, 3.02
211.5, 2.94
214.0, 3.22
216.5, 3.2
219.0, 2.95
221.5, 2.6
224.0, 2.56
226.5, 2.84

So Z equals 2.83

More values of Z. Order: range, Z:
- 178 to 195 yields 2.96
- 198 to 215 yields 3.22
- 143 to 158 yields 3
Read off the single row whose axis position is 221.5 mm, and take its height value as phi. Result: 2.6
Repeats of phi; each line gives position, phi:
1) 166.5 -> 2.72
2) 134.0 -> 3.01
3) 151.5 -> 3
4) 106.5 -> 2.27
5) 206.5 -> 2.71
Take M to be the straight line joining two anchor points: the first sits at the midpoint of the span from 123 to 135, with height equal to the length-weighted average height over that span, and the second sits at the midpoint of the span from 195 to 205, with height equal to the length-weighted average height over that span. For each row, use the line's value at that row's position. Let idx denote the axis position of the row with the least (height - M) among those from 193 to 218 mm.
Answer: 199.0 mm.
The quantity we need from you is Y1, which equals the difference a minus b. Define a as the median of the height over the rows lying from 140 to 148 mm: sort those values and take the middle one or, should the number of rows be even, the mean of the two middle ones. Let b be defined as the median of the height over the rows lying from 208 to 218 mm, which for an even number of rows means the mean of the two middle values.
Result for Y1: -0.39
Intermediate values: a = 2.72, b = 3.1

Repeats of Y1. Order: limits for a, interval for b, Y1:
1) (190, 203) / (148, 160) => 0.03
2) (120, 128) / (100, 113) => 0.67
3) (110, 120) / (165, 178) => -0.24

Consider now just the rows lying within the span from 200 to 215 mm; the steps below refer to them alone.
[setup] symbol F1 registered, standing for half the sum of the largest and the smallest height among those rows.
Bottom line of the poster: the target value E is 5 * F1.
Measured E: 14.8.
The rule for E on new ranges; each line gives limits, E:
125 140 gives 14.7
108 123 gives 12.3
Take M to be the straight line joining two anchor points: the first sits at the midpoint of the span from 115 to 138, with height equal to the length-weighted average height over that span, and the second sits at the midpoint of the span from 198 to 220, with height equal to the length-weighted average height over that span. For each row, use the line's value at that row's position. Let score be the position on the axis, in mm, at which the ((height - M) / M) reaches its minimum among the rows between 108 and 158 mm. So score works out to 111.5 mm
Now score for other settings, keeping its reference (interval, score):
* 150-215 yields 156.5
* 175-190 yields 184.0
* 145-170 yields 156.5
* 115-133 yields 116.5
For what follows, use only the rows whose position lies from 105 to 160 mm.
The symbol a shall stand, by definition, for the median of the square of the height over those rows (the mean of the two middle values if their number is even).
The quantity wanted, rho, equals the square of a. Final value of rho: 58.5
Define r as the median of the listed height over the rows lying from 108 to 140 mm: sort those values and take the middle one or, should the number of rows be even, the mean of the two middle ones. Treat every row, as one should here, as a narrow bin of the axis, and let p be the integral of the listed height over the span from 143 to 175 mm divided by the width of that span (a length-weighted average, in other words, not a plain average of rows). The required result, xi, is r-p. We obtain 0.13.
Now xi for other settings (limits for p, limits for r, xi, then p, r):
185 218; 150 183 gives -0.19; 2.88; 2.69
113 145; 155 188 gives -0.15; 2.84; 2.69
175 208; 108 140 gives 0.07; 2.76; 2.83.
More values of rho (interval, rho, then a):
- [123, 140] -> 82.1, 9.06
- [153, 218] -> 55.5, 7.45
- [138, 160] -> 54.7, 7.40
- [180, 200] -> 53.9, 7.34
